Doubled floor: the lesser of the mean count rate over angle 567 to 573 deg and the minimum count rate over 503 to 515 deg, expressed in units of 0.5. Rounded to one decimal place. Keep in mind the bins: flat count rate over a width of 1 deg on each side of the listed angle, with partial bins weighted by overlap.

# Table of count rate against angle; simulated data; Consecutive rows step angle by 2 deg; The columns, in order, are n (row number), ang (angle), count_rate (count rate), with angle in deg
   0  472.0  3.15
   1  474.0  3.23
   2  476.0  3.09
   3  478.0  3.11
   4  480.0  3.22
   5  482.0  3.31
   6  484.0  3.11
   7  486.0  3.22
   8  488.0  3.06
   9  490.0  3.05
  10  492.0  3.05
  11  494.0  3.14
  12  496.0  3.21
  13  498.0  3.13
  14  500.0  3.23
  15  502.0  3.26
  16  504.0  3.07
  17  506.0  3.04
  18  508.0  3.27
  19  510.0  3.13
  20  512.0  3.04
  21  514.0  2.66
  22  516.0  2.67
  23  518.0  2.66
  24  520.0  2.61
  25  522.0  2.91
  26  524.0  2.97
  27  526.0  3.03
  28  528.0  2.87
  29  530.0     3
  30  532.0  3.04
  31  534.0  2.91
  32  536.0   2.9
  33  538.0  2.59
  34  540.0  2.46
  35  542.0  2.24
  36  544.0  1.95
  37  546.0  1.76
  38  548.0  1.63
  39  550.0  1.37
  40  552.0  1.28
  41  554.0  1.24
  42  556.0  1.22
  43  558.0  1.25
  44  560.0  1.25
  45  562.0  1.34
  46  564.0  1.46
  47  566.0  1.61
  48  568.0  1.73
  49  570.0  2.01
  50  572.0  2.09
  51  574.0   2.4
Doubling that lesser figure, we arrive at 3.9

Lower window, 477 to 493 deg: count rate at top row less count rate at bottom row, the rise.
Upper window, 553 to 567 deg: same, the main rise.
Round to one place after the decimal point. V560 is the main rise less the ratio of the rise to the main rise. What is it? 0.5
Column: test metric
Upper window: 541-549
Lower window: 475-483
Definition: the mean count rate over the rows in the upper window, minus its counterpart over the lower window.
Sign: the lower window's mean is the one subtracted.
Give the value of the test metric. -1.3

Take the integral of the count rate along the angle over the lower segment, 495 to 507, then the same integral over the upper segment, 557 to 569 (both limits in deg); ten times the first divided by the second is 21.9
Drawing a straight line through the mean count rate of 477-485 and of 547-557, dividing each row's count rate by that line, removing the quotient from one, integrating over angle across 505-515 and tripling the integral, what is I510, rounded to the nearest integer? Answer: -7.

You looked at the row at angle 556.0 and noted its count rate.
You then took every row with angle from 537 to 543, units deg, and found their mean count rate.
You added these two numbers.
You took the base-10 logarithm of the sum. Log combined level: 0.56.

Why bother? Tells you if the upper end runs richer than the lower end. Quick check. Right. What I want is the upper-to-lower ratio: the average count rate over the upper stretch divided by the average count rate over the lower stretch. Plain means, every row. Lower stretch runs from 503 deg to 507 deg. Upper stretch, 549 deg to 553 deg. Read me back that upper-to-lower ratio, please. 0.43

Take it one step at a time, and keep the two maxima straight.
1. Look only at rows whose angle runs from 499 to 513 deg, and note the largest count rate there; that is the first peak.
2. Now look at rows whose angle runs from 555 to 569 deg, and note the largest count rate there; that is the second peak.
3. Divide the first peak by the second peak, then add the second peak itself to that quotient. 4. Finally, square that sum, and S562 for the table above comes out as 13.1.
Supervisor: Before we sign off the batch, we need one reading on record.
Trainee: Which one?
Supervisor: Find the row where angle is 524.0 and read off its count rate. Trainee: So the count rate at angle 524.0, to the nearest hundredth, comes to 2.97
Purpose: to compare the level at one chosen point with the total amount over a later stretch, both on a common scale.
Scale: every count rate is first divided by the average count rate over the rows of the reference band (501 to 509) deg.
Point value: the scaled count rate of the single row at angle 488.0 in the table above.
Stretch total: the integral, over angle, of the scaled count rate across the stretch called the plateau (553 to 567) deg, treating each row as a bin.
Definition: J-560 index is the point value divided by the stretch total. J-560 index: 0.163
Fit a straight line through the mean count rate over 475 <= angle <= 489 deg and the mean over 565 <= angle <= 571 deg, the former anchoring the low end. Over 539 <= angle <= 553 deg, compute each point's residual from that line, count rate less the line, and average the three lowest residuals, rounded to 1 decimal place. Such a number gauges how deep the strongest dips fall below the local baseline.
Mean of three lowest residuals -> -0.6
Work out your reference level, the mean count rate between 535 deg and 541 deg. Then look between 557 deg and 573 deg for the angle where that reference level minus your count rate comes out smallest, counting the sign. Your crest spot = 572.0 deg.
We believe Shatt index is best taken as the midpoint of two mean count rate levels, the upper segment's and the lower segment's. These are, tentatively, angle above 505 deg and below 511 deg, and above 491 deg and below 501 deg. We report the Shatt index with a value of 3.1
